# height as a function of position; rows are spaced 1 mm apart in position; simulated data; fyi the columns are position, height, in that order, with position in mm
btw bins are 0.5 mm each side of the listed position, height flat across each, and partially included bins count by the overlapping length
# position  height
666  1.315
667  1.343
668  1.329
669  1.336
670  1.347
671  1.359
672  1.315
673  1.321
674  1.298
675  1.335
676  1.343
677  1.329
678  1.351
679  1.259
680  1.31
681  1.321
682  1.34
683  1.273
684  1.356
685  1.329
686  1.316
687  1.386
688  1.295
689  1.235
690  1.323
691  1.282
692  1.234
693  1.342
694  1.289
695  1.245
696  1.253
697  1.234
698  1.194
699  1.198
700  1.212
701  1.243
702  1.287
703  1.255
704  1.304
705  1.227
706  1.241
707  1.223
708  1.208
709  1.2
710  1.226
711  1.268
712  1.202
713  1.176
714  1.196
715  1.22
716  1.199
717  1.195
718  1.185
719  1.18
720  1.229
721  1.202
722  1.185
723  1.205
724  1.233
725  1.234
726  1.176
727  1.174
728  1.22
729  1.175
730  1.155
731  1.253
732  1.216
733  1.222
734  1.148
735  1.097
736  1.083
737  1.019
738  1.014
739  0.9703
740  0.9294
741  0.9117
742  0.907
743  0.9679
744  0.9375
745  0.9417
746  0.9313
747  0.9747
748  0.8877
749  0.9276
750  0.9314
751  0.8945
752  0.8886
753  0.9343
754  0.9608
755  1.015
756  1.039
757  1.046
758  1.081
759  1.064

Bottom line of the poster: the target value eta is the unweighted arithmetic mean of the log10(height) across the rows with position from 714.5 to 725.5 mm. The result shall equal 0.081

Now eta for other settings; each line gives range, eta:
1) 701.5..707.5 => 0.099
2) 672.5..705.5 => 0.110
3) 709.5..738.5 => 0.072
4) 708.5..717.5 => 0.082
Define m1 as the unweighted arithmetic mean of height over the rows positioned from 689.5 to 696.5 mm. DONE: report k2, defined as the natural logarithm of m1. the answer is 0.25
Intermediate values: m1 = 1.28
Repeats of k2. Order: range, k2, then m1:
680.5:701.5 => 0.25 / 1.28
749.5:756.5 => -0.05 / 0.95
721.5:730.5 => 0.18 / 1.20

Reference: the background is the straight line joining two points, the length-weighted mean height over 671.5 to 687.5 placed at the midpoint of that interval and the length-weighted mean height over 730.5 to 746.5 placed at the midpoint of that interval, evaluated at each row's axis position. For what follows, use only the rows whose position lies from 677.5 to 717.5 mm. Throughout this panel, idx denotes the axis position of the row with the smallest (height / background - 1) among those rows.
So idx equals 679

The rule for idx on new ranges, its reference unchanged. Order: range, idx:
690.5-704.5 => 698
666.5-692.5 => 679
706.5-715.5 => 713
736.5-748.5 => 742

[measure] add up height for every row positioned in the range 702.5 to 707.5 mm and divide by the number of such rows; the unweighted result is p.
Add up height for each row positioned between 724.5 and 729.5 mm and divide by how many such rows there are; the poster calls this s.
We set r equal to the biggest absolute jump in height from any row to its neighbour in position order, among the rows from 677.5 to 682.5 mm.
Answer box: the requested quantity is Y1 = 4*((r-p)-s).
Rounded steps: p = 1.25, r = 0.09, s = 1.196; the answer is -9.42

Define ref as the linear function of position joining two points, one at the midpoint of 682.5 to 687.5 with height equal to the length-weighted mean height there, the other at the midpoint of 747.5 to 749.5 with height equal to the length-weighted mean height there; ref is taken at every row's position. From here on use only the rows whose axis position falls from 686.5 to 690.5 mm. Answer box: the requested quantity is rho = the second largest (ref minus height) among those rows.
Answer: 0.017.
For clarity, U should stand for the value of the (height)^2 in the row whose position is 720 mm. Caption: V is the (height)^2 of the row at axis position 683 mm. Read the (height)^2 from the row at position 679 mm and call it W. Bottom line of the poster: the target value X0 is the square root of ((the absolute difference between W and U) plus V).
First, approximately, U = 1.5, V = 1.62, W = 1.59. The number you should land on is 1.30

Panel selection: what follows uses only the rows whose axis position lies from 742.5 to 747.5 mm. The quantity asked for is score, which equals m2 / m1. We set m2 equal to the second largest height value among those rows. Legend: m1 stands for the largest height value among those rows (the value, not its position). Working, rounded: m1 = 0.9747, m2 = 0.9679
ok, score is 0.993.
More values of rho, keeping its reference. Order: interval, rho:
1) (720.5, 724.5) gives -0.111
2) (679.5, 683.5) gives 0.055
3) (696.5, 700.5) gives 0.040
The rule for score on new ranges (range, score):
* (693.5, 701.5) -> 0.972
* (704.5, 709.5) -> 0.989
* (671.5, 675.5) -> 0.990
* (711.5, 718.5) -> 0.985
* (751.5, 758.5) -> 0.968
